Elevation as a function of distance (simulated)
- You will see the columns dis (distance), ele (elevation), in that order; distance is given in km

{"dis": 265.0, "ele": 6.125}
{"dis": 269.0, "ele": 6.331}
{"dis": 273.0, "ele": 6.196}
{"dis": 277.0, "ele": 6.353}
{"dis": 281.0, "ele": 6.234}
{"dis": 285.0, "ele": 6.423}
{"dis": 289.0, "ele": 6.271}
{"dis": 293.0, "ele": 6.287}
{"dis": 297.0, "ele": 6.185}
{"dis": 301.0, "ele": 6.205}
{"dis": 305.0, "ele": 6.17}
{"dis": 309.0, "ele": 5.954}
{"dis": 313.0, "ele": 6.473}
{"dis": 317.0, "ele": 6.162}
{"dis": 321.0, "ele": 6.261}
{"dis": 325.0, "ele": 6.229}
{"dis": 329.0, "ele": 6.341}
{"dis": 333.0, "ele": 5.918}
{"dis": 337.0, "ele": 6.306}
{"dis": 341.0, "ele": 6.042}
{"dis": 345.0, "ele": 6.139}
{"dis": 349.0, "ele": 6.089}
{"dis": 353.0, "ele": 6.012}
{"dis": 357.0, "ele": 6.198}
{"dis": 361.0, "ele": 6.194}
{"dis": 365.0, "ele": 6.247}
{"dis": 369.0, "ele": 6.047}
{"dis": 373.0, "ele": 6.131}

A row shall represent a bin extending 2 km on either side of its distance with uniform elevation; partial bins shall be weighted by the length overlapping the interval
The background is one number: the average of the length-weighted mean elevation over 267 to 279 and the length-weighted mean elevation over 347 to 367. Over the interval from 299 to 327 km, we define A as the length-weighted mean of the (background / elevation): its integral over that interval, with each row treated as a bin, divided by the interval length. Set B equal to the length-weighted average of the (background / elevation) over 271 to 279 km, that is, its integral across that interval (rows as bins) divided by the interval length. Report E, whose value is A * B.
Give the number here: 0.99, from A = 1.003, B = 0.99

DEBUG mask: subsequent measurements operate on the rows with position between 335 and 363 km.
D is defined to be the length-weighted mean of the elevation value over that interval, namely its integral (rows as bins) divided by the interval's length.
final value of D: 6.14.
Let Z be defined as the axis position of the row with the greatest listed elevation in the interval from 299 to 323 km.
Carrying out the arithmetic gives 313.0 km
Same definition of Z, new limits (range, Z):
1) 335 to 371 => 337.0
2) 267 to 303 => 285.0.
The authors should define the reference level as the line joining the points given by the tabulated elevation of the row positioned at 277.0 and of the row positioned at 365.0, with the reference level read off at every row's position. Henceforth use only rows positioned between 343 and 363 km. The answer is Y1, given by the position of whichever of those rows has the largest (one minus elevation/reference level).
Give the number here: 353.0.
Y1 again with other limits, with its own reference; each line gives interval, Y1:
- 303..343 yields 333.0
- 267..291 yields 273.0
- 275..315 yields 309.0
